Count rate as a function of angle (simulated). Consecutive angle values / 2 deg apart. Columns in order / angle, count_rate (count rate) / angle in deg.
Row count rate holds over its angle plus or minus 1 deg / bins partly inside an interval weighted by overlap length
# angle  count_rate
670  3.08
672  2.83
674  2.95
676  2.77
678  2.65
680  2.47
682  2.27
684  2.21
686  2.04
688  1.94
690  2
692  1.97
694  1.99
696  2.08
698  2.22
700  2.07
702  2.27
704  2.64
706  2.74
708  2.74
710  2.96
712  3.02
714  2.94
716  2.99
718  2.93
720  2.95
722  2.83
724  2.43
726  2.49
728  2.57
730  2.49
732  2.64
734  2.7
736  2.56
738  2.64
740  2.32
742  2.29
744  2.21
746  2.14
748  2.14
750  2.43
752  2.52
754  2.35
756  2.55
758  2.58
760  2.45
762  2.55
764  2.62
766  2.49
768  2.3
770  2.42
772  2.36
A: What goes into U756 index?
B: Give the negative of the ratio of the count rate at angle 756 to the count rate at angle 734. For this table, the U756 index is -0.94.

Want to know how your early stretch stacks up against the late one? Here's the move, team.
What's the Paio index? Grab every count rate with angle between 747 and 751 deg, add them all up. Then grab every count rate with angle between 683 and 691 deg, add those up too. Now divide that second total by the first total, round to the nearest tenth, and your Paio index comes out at 1.8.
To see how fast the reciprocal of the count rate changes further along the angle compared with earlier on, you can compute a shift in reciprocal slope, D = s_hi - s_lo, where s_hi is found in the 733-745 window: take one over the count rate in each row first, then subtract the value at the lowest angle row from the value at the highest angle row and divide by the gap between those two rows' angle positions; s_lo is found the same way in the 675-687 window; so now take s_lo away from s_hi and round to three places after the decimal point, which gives -0.005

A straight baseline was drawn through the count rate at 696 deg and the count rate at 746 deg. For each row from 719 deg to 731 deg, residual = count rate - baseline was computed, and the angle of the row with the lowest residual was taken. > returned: 724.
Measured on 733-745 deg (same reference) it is 744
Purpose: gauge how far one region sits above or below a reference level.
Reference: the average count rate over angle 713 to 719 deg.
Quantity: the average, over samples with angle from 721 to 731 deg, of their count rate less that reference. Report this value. -0.39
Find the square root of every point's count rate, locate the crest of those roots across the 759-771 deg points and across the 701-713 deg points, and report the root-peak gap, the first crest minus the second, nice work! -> -0.12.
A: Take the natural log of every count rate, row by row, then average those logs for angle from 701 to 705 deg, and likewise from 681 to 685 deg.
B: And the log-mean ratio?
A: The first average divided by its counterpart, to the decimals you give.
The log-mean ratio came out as 1.1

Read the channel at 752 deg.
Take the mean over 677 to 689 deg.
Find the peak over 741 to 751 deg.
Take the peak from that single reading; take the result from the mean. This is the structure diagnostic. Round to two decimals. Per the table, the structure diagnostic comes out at 2.17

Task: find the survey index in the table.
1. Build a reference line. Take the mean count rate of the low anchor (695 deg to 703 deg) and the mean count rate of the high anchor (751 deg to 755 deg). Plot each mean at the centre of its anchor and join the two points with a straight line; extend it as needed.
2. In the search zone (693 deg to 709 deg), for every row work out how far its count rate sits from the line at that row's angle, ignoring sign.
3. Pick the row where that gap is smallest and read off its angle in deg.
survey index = 696 deg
